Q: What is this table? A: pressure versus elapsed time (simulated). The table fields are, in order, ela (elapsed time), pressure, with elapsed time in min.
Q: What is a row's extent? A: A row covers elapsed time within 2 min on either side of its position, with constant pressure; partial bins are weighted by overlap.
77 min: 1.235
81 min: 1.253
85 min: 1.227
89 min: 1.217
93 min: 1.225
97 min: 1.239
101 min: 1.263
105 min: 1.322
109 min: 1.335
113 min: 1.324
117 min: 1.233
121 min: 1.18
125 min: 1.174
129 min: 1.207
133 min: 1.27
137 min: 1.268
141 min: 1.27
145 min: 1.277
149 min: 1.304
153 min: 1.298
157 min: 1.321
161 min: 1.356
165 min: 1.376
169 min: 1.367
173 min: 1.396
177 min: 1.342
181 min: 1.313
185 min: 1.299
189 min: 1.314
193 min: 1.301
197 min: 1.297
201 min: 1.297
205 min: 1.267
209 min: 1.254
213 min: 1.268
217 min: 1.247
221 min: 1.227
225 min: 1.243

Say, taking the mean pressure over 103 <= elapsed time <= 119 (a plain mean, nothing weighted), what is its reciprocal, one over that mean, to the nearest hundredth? 0.77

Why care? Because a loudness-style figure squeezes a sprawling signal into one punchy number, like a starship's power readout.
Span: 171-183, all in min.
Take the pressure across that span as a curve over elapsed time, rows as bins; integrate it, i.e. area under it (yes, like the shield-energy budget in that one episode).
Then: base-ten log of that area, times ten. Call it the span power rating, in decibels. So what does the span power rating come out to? 12.1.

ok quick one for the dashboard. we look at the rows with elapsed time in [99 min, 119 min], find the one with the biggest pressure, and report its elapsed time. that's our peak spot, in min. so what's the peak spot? 109 min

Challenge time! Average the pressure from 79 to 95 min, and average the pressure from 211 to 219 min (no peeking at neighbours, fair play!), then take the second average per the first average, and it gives 1.02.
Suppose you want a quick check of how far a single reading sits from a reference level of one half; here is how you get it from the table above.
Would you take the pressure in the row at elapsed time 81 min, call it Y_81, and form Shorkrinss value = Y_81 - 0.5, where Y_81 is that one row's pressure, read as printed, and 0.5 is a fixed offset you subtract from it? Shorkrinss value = 0.75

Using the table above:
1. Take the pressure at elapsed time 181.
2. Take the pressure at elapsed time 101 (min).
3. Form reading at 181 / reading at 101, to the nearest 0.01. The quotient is 1.04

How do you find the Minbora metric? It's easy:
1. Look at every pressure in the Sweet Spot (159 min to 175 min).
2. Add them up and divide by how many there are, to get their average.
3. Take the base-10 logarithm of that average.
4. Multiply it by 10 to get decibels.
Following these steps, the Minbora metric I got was 1.38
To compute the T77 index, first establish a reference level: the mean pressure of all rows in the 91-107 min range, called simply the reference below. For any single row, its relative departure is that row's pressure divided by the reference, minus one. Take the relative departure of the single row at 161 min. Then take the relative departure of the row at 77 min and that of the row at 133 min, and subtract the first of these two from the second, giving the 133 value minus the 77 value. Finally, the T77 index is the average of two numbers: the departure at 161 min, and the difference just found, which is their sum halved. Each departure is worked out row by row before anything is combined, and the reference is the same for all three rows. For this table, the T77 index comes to 0.05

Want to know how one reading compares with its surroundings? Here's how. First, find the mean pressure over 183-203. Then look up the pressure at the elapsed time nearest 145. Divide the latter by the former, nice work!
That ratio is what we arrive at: 0.98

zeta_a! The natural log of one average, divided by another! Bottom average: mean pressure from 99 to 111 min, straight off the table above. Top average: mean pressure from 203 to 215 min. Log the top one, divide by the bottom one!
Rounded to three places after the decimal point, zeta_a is 0.179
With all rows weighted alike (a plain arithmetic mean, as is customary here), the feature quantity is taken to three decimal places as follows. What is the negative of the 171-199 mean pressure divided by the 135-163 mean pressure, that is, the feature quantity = -1.018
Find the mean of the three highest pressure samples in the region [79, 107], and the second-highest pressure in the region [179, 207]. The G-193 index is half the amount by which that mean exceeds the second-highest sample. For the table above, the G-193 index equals -0.017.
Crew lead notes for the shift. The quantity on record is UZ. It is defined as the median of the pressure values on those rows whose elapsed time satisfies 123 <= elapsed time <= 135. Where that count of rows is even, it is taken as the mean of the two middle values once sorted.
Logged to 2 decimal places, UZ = 1.21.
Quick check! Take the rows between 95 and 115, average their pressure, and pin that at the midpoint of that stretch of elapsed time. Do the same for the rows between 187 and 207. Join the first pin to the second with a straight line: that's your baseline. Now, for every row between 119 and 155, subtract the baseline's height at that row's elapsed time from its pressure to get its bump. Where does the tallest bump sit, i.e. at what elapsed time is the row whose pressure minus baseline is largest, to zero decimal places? 149 min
